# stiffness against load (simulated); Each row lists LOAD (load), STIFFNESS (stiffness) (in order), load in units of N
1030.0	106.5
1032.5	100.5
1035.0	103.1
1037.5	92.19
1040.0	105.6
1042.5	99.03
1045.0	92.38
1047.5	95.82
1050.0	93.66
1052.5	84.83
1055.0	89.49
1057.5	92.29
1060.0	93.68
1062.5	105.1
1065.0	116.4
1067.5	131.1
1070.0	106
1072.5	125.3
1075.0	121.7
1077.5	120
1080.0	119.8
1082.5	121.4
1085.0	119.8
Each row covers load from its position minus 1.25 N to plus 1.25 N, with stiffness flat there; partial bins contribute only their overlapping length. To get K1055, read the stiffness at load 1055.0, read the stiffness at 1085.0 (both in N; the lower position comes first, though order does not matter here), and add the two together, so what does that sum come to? 209.3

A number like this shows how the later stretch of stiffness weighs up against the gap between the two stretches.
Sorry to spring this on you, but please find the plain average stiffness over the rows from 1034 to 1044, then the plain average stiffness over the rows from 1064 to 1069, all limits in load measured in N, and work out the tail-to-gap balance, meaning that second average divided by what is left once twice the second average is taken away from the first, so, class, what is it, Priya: -0.84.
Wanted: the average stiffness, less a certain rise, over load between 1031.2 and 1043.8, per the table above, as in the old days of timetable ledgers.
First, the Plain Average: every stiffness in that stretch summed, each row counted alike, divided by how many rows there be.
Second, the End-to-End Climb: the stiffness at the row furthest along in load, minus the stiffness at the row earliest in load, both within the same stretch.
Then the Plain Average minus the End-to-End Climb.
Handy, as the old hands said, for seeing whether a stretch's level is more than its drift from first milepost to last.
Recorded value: 102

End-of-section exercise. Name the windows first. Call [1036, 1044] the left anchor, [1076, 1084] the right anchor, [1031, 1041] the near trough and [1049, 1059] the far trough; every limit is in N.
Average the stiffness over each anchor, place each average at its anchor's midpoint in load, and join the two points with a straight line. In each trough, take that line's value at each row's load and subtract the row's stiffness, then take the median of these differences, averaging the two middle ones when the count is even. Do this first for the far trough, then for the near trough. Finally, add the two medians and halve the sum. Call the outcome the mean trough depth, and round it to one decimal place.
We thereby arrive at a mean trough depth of 5.3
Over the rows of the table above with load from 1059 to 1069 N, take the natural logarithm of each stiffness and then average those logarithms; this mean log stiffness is 4.71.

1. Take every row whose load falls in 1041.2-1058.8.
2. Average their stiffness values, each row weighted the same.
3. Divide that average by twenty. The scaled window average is 4.6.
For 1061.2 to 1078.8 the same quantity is 5.9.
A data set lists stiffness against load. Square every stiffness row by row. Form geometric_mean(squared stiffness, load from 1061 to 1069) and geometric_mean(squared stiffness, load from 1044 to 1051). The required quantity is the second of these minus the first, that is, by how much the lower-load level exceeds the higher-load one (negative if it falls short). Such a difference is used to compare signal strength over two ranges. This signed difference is -4876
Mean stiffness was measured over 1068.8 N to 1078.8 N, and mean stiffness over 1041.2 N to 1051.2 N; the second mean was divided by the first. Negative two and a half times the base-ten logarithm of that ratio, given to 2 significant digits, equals 0.24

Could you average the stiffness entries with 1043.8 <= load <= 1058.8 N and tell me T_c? 91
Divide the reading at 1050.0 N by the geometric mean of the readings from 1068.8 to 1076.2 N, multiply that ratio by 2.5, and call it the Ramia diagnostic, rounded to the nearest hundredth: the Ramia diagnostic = 2.00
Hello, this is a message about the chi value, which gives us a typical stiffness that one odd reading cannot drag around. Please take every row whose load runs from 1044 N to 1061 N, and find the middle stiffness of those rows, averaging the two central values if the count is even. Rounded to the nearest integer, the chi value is 92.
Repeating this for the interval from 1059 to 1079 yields 118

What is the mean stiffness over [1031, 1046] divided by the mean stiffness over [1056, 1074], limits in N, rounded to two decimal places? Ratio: 0.90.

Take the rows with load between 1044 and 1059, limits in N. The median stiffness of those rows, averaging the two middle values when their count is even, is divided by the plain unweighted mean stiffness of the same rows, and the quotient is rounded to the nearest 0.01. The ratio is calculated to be 1.01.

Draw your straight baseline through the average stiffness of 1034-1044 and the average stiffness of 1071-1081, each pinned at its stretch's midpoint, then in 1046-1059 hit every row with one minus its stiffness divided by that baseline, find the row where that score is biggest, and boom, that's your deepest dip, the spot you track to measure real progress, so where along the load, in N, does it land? 1052.5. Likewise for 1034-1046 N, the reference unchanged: 1045.0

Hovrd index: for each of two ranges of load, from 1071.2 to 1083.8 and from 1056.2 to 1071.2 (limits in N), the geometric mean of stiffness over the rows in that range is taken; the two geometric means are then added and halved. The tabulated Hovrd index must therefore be 114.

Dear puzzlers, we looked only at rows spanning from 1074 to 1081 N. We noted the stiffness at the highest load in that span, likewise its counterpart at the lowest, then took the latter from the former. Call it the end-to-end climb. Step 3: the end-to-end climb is -2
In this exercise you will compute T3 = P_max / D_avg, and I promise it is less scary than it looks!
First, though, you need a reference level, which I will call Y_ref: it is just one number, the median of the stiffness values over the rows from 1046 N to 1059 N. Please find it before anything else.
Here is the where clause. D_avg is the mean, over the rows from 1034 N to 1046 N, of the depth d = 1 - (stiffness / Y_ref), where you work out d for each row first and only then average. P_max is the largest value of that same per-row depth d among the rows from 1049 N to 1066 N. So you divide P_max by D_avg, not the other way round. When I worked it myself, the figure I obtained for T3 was -1.2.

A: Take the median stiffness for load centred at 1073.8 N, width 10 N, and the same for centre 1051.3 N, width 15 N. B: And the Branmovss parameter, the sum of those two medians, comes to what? 213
